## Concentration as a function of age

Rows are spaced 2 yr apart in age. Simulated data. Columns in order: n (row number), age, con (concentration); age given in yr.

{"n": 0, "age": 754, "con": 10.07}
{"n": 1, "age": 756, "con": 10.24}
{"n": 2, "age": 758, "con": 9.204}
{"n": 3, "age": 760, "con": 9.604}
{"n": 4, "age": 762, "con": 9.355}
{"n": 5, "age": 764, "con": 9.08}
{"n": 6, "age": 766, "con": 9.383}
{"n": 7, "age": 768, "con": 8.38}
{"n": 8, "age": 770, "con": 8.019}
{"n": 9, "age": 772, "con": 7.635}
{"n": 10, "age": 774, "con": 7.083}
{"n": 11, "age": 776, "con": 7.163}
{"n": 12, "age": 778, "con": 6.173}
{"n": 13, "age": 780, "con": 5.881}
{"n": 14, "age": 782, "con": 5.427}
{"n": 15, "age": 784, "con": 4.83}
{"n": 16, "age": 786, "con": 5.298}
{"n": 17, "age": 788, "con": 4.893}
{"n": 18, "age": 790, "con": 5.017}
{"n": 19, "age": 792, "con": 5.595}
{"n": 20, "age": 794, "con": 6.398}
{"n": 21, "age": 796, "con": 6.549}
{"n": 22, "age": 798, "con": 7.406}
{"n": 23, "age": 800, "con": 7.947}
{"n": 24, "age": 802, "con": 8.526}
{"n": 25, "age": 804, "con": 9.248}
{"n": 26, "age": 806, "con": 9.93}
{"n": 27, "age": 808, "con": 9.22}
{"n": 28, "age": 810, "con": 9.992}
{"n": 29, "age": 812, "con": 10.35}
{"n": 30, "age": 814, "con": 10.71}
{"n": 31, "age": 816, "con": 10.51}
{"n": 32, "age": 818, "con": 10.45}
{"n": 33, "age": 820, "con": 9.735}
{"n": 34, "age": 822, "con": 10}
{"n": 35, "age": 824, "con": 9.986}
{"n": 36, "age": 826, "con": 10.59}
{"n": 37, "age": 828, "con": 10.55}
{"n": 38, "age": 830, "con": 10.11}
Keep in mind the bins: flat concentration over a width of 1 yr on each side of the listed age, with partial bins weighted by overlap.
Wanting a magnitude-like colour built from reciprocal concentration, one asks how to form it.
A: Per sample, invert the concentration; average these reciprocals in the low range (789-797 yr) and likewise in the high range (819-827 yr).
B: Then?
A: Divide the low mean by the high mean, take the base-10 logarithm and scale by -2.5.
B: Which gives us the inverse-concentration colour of -0.6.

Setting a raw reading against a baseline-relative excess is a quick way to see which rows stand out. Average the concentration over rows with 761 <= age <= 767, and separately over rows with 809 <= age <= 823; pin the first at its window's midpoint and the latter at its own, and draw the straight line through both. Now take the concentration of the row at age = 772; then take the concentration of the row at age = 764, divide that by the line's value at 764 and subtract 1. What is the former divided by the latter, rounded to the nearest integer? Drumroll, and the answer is -367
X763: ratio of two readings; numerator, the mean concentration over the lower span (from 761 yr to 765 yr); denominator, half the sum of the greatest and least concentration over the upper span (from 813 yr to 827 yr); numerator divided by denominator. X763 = 0.90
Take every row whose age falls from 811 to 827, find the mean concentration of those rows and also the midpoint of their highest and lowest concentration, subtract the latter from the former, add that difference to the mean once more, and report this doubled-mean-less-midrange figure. 10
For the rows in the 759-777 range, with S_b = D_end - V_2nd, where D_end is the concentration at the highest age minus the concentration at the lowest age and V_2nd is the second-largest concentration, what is -11.8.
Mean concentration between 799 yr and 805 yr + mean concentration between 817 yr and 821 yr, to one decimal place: 18.7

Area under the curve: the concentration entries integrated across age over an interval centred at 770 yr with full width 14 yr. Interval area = 113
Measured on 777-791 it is 75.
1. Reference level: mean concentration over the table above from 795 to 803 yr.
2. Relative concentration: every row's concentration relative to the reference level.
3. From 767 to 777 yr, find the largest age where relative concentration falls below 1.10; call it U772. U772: 776 yr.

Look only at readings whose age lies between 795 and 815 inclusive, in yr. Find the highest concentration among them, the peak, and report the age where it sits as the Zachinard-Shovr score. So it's 814 yr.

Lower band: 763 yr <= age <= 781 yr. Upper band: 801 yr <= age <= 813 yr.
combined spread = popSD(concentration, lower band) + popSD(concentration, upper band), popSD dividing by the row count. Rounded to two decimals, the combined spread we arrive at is 1.74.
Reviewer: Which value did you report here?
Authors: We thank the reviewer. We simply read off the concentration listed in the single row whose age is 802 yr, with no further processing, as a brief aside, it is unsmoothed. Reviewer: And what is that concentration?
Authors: 8.526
